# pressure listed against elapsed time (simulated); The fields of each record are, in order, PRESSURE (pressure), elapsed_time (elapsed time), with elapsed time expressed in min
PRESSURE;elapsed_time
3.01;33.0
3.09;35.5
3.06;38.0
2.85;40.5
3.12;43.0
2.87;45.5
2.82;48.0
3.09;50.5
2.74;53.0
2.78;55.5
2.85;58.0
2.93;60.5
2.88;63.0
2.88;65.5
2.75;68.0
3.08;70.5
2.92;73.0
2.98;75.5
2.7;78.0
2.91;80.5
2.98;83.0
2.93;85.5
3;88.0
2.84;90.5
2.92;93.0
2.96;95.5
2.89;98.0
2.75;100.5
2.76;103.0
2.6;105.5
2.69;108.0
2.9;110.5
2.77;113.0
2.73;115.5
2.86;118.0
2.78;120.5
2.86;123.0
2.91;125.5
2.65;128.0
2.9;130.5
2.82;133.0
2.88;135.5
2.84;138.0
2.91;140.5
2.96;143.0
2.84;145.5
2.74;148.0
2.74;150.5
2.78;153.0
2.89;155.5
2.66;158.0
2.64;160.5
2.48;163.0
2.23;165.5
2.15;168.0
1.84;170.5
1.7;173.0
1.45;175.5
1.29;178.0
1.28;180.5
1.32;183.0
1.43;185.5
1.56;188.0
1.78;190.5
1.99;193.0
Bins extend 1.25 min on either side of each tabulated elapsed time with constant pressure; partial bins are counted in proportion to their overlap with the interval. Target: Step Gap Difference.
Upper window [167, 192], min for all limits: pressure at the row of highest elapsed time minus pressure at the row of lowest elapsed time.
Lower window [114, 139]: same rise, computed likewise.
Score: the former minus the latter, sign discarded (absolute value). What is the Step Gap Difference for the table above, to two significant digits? 0.48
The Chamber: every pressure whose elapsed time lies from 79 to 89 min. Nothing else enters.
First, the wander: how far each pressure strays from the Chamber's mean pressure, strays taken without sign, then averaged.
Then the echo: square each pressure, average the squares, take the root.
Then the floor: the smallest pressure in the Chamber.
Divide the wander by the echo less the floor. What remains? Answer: 0.77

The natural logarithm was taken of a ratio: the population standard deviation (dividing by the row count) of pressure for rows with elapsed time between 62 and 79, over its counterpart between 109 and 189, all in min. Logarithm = -1.58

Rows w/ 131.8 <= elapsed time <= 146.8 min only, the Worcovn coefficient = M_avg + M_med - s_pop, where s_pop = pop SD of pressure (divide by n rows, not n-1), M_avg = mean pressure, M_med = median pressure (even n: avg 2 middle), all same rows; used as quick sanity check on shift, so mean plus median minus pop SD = 5.69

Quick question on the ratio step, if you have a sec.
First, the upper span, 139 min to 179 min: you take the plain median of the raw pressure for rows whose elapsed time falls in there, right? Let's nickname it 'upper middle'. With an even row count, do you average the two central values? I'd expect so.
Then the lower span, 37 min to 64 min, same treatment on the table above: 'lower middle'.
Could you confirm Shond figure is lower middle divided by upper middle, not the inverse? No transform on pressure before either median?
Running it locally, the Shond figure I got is 1.08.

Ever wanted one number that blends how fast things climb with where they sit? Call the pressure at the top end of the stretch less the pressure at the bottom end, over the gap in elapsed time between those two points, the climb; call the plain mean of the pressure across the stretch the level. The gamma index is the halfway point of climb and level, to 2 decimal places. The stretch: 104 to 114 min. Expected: 1.38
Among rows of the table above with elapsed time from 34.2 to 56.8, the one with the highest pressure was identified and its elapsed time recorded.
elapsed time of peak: 43.0 min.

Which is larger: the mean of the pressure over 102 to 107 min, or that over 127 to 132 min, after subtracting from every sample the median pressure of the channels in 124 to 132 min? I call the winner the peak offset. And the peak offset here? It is -0.12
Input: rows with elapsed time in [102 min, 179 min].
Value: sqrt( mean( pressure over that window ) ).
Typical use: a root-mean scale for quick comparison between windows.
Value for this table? 1.61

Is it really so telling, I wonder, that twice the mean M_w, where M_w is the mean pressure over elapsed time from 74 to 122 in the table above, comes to 5.68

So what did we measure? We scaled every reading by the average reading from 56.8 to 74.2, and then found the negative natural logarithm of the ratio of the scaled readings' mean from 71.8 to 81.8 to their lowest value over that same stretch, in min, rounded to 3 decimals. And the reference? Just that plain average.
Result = -0.064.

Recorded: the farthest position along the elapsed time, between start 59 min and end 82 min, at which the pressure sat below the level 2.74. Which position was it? 78.0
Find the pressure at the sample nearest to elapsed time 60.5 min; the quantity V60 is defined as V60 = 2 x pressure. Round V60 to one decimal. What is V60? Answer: 5.9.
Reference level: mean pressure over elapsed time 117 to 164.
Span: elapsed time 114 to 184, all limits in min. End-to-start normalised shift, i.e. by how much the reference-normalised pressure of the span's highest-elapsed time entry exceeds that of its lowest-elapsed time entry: -0.50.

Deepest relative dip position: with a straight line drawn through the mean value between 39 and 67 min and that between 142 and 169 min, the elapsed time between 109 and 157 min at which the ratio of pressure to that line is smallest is 128.0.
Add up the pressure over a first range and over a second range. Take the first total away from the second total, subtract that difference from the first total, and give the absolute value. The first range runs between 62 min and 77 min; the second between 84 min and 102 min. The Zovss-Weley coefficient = 15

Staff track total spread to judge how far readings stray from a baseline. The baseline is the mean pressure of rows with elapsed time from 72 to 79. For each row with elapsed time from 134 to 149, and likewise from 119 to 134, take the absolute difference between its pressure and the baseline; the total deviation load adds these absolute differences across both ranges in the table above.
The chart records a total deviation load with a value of 0.8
